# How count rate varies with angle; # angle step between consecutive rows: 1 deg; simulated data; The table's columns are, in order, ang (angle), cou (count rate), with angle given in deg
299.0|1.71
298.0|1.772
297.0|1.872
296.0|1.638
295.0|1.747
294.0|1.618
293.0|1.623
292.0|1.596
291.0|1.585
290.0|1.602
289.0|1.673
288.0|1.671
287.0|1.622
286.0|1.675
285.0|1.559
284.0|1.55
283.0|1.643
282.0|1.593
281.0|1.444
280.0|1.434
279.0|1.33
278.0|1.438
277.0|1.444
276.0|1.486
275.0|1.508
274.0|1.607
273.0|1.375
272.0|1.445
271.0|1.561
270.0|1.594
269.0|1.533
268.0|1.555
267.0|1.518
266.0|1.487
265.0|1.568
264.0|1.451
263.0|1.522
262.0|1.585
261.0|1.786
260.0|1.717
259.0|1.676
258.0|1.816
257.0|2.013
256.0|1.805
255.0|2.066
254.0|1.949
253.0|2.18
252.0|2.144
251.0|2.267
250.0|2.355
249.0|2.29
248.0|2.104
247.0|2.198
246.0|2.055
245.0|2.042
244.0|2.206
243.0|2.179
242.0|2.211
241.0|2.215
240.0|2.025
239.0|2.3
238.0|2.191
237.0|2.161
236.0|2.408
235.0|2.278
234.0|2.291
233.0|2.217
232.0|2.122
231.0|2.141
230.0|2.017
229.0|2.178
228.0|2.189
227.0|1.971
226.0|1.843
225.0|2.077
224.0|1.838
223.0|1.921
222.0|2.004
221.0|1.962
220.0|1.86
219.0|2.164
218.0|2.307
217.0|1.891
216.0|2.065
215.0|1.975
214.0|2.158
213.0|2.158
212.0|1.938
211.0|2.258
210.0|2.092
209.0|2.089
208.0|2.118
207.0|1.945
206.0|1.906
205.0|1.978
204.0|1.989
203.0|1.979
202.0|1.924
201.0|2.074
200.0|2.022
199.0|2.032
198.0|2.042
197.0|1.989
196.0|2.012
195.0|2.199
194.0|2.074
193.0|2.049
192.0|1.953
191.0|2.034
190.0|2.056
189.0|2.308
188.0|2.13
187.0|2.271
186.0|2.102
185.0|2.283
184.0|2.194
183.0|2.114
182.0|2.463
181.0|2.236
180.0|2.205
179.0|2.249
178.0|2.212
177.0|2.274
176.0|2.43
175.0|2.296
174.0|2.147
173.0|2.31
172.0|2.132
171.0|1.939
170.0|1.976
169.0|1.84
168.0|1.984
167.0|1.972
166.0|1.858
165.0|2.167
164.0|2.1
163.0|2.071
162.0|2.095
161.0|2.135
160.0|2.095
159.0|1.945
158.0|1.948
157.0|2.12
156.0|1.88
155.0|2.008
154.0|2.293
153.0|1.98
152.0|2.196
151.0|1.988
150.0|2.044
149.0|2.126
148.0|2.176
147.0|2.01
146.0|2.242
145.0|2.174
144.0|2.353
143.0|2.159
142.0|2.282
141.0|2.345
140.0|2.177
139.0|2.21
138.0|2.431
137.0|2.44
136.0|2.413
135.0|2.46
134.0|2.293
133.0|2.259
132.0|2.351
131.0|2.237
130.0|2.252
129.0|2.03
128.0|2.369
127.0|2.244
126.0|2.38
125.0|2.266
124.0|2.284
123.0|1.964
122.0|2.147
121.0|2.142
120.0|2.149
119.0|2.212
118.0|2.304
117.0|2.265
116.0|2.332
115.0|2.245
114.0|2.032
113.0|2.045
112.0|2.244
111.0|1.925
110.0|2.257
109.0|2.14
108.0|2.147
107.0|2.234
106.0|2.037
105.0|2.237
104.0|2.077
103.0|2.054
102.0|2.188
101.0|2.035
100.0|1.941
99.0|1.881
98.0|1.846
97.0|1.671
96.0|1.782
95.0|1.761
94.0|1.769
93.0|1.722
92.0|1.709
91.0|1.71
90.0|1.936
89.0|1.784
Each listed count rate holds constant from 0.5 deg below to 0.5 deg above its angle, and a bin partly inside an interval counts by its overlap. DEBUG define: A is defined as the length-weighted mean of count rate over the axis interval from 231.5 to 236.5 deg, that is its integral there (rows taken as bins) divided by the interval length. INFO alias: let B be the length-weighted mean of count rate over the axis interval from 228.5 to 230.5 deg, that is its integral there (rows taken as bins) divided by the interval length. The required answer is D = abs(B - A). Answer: 0.17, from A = 2.26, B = 2.10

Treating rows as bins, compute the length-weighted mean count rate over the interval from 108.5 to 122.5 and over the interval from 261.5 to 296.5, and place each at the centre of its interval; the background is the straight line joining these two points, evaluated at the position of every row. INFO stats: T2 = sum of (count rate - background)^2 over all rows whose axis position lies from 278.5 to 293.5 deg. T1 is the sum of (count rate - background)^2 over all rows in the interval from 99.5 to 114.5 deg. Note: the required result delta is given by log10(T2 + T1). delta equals -0.27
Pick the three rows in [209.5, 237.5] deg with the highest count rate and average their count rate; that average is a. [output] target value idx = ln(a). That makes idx 0.848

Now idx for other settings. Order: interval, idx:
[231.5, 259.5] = 0.856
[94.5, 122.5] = 0.833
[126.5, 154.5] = 0.893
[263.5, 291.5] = 0.515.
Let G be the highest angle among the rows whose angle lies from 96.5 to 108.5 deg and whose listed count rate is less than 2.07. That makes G 106.0 deg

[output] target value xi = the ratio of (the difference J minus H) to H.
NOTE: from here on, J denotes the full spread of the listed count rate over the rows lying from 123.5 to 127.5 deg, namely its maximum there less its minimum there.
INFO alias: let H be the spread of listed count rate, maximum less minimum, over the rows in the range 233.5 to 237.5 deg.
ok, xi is -0.4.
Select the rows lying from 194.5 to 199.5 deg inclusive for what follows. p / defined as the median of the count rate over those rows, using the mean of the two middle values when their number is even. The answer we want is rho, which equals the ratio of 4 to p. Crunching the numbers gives 2.0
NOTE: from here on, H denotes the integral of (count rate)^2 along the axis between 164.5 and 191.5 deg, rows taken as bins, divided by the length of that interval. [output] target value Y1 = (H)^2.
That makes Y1 21.8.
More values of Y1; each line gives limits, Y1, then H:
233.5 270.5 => 15.6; 4.0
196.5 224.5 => 16.9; 4.1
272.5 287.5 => 5.3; 2.3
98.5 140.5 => 23.6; 4.9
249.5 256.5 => 20.1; 4.5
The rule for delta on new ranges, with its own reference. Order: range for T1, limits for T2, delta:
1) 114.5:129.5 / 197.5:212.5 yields -0.02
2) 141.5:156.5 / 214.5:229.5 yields 0.19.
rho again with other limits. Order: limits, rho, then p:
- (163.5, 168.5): 2.0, 1.98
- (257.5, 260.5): 2.3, 1.72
